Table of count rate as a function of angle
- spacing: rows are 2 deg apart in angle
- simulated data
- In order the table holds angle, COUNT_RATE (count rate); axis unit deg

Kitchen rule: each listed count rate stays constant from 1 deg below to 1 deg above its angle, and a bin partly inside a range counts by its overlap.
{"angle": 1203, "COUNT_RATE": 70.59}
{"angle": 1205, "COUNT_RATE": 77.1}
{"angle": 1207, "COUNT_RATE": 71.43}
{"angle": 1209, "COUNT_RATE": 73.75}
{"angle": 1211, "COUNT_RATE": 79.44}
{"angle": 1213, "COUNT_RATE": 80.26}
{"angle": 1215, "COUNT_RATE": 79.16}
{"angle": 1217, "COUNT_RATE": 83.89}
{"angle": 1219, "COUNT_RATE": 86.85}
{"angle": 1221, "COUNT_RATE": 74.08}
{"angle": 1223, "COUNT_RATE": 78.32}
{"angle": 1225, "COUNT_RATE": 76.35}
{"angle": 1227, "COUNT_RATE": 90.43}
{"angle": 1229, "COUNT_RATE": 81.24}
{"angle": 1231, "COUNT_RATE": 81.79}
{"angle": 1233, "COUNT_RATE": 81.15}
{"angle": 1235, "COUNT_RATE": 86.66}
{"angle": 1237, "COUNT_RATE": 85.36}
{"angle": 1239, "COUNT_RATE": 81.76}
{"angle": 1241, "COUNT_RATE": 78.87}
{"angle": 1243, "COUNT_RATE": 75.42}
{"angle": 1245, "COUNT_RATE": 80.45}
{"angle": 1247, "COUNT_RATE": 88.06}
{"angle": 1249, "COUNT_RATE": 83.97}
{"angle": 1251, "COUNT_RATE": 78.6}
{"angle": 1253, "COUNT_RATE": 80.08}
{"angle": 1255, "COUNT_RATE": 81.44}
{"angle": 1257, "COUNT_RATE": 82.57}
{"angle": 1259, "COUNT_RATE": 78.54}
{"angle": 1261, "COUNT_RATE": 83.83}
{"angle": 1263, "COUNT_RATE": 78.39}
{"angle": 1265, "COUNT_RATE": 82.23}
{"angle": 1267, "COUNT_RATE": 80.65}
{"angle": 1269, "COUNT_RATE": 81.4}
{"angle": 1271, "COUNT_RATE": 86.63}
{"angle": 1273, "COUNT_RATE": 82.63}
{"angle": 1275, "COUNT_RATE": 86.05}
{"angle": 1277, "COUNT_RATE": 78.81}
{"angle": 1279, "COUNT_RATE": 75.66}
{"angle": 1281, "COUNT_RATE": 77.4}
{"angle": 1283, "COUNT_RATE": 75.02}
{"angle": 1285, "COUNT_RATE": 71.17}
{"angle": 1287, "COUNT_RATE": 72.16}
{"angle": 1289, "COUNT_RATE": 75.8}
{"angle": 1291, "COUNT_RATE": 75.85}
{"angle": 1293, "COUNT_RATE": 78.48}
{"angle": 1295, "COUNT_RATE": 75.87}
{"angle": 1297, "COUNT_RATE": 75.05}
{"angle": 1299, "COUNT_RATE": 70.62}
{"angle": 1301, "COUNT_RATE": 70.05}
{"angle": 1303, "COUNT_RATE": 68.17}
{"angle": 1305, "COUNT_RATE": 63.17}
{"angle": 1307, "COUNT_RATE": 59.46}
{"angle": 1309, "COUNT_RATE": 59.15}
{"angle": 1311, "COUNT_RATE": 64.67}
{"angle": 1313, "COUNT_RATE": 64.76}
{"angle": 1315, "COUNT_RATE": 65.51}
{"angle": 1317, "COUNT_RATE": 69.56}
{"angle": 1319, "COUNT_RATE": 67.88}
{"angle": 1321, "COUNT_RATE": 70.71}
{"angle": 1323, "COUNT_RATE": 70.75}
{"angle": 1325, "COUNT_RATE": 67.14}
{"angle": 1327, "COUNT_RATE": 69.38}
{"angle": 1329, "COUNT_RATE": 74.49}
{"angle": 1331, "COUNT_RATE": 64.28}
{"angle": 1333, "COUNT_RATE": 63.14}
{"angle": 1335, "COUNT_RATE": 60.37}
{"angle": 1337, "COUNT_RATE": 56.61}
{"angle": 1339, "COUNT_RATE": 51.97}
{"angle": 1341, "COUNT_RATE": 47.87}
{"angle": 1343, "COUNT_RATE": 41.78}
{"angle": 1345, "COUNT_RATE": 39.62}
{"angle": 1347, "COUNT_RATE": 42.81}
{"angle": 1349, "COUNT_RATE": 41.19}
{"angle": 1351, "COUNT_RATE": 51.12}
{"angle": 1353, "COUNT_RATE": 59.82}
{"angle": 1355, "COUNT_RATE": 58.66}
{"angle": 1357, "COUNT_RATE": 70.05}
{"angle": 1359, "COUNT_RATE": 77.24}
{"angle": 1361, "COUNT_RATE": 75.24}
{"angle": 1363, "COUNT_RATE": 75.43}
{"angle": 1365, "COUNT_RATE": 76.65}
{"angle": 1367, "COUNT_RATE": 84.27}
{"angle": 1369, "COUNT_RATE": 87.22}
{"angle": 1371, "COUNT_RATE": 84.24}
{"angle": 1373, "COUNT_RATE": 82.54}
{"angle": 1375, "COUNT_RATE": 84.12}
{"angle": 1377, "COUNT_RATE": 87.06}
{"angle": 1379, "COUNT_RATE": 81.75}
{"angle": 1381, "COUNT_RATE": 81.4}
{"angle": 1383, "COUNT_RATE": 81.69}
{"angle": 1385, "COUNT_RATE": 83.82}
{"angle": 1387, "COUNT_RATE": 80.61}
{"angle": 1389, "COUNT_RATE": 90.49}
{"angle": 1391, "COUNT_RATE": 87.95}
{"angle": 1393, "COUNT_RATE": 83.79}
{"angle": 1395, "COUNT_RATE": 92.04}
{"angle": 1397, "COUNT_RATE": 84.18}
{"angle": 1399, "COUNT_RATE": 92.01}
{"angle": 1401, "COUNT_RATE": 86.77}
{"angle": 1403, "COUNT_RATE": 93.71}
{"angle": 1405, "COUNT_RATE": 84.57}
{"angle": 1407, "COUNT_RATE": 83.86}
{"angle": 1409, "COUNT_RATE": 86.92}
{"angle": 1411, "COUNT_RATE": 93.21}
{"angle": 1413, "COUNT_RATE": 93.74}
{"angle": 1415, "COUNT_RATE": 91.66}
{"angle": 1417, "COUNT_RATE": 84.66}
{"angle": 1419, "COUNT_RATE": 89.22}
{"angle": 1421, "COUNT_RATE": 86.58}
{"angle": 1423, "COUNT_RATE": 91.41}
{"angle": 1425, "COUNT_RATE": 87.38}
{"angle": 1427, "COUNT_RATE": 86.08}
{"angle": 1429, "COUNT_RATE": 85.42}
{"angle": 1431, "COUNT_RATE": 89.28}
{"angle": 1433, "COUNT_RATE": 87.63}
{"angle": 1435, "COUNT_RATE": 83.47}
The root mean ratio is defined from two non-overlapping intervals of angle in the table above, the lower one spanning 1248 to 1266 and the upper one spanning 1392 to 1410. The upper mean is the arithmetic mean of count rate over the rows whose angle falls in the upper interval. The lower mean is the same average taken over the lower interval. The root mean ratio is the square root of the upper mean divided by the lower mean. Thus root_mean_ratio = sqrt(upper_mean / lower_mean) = 1.04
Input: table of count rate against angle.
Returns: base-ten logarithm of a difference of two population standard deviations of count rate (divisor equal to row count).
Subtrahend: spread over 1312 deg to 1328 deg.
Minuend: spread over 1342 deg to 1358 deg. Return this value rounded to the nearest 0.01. 0.92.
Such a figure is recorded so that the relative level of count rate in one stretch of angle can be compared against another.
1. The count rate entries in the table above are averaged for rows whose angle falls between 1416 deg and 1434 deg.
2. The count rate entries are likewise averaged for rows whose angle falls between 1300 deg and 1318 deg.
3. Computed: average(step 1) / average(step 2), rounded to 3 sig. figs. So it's 1.35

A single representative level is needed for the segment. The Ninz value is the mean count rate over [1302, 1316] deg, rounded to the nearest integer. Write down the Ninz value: 64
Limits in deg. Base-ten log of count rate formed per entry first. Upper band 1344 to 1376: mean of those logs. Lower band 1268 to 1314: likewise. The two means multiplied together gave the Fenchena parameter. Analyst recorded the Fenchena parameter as 3.39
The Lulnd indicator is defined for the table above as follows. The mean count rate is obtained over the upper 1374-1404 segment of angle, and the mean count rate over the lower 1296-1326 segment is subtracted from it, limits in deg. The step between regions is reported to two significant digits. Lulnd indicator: 19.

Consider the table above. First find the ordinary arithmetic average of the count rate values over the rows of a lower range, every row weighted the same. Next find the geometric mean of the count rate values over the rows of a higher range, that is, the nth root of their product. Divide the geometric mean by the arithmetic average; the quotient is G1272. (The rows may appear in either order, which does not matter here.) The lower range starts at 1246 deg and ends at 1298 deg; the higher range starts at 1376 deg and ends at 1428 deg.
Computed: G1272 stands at 1.1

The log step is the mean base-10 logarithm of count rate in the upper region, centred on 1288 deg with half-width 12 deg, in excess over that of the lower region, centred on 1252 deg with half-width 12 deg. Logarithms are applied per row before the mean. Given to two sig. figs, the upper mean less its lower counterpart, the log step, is -0.032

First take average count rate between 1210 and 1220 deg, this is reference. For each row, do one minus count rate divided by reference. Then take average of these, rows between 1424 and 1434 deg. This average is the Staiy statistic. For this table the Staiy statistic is -0.064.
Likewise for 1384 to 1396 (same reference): -0.055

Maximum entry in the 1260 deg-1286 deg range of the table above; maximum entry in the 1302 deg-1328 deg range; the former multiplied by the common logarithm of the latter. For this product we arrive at 160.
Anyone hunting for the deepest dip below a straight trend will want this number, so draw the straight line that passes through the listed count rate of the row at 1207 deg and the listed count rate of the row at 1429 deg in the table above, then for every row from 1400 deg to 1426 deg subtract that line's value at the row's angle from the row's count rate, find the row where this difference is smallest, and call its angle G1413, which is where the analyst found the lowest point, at 1407 deg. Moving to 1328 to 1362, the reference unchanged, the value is 1345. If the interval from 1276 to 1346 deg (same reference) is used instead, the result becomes 1345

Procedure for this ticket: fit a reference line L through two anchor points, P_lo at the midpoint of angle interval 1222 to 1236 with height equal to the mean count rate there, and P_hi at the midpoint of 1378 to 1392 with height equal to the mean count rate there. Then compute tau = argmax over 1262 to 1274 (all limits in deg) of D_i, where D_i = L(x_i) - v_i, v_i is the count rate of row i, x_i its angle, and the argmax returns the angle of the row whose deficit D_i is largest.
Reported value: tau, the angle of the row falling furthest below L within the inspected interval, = 1263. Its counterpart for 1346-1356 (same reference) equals 1349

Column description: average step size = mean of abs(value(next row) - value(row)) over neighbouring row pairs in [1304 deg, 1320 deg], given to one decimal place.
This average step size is 2.3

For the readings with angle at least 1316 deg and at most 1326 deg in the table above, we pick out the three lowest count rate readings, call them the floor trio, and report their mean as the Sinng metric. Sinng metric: 68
